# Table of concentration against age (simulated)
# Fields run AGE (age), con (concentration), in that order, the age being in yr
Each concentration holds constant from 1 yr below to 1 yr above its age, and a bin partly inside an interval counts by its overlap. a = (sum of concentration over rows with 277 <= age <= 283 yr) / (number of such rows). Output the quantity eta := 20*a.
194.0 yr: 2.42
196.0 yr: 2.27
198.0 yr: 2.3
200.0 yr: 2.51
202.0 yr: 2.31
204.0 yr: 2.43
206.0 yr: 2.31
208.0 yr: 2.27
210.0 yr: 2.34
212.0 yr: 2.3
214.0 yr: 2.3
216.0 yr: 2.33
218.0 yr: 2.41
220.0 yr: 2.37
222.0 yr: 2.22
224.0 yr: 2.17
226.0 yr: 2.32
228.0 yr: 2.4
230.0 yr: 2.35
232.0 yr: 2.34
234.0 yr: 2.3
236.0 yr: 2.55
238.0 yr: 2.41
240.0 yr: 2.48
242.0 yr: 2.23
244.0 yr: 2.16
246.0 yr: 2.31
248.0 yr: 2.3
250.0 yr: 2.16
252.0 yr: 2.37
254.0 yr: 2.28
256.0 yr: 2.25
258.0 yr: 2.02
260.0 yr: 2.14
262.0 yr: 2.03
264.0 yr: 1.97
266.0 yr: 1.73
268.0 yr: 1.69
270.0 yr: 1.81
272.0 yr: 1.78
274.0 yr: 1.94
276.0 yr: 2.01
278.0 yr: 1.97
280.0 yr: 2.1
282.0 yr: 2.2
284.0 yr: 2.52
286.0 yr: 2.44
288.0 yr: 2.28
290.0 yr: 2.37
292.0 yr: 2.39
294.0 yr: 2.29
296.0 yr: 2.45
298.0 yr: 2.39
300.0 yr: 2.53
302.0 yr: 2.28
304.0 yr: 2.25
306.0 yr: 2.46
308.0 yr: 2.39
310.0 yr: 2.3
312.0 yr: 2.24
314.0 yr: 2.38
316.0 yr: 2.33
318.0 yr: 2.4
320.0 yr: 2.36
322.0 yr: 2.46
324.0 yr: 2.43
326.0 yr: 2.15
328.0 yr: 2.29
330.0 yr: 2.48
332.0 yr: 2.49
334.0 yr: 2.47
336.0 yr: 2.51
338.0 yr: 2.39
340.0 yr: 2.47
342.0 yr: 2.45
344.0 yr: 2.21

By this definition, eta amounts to 41.8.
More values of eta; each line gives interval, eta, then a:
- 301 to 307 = 46.6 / 2.33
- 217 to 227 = 46.0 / 2.30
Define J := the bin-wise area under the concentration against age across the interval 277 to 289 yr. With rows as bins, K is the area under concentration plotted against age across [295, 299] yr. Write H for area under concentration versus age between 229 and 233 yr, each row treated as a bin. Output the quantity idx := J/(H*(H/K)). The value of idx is 3.0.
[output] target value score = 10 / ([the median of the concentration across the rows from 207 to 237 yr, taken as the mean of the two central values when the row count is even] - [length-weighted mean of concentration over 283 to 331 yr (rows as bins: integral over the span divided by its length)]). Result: -255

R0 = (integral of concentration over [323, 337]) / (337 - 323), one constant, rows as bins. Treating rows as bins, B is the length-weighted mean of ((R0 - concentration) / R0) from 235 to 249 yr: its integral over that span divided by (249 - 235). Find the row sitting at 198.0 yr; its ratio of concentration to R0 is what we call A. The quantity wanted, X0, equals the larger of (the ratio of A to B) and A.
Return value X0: 42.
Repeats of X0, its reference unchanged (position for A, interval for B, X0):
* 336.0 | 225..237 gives 96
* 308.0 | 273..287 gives 10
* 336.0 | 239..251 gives 19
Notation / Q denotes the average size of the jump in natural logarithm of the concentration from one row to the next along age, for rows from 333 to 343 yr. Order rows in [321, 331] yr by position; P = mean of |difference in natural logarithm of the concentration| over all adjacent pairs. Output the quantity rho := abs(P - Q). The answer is 0.043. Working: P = 0.069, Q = 0.027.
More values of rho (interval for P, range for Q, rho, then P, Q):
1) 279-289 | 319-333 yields 0.017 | 0.071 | 0.054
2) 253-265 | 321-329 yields 0.014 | 0.052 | 0.066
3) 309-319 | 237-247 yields 0.024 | 0.034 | 0.058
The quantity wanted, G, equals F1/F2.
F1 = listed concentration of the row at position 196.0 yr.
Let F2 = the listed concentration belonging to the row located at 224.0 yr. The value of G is 1.05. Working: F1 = 2.27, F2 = 2.17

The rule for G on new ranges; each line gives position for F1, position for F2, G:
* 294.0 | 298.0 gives 0.96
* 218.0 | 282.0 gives 1.10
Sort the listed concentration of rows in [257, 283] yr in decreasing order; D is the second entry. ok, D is 2.14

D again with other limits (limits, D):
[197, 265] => 2.51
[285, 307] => 2.46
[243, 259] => 2.31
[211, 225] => 2.37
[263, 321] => 2.52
